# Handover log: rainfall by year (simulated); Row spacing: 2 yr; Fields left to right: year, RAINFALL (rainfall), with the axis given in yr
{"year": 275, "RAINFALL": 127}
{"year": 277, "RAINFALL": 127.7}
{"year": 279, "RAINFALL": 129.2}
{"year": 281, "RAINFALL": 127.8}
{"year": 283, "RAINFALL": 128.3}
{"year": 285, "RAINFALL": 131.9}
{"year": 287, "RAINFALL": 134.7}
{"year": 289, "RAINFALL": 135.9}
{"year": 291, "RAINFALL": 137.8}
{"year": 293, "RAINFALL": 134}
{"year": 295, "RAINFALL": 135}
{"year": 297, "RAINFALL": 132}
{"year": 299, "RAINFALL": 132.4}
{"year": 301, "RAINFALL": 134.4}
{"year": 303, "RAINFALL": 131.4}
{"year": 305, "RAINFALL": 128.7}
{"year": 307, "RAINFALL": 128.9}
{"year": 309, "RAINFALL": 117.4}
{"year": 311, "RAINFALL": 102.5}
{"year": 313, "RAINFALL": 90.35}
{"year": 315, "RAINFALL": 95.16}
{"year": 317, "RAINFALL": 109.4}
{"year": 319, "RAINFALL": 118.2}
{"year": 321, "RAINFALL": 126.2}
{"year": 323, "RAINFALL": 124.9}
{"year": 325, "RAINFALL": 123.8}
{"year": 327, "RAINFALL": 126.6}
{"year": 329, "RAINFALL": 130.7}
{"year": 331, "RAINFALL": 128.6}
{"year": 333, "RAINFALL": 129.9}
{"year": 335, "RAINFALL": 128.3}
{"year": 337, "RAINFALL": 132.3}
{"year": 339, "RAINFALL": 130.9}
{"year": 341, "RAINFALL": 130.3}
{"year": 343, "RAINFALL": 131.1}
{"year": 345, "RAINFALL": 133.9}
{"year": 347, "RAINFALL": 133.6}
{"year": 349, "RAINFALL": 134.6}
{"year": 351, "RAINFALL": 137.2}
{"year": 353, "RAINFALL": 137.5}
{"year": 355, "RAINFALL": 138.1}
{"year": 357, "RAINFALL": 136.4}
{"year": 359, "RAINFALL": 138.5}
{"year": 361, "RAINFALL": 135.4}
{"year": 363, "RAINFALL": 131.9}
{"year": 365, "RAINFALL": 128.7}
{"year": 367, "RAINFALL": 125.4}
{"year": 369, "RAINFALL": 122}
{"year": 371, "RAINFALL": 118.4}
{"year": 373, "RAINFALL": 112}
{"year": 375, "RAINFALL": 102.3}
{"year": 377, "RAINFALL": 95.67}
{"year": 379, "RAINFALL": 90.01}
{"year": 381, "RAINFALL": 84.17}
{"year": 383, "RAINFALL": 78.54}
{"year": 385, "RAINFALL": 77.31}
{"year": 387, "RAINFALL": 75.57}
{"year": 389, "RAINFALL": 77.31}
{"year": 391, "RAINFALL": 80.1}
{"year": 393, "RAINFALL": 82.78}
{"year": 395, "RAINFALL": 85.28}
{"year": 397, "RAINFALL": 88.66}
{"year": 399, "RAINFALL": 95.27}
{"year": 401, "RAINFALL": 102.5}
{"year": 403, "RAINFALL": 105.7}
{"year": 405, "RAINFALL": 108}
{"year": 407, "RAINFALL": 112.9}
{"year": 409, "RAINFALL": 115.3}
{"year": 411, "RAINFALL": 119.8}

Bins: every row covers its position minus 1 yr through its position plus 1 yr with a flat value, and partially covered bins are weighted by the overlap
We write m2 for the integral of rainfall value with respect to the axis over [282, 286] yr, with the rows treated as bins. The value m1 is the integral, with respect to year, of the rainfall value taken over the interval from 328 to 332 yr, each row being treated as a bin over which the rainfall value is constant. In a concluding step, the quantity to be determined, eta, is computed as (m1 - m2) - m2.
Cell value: -522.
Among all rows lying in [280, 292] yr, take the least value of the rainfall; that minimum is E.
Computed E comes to 127.8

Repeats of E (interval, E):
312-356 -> 90.35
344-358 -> 133.6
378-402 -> 75.57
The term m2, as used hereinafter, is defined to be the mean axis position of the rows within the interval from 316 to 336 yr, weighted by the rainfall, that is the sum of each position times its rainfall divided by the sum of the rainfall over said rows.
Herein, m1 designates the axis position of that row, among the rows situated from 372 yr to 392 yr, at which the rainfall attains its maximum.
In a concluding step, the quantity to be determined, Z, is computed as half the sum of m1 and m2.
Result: 349.6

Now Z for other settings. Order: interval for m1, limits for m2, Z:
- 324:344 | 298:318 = 322.2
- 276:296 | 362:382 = 331.1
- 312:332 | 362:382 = 350.1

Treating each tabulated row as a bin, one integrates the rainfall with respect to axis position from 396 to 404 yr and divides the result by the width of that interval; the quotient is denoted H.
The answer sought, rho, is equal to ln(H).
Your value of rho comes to 4.59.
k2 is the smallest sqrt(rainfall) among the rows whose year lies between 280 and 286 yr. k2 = 11.3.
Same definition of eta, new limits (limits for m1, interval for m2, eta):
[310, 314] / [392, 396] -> -287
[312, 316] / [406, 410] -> -542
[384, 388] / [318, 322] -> -672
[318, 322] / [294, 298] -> -579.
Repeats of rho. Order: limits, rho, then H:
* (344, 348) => 4.90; 134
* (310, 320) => 4.64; 103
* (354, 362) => 4.92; 137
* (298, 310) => 4.86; 129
